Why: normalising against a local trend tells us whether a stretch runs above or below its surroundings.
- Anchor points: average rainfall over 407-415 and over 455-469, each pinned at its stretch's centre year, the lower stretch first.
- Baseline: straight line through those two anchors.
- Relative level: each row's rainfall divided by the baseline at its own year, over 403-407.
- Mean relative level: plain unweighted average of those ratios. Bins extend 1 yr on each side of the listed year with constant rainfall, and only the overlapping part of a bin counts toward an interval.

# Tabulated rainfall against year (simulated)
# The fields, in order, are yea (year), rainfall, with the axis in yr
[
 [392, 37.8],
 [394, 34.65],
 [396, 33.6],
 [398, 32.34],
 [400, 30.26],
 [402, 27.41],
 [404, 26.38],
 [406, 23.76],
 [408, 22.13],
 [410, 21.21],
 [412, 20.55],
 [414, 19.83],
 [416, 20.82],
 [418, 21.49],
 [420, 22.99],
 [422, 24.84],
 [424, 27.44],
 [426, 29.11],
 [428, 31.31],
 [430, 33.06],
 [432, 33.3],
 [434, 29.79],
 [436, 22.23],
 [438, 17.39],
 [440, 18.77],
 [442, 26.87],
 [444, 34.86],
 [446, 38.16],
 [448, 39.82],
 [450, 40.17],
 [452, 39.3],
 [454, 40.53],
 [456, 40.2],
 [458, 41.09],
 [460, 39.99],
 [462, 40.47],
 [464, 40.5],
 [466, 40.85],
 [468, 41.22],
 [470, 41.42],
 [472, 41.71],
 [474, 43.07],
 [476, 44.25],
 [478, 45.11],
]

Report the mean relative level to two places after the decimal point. 1.35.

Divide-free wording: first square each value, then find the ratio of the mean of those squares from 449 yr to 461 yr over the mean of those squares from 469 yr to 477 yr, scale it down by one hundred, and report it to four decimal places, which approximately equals 0.0089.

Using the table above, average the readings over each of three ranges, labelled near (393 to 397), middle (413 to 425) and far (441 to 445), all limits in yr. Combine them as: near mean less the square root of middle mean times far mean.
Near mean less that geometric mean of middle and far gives 7.5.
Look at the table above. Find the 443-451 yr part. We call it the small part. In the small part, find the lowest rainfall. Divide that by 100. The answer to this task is 0.35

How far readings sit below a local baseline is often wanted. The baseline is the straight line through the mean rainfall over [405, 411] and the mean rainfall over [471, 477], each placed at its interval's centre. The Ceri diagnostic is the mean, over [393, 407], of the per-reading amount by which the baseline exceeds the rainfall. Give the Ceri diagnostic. -10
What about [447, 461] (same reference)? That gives -3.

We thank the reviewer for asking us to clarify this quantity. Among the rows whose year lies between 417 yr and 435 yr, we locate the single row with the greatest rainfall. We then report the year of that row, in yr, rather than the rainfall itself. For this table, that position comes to 432 yr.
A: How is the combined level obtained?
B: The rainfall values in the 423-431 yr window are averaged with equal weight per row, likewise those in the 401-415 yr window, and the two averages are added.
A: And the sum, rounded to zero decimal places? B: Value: 53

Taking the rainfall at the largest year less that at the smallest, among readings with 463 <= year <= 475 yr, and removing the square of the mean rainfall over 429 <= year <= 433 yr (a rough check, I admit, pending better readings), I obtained -1098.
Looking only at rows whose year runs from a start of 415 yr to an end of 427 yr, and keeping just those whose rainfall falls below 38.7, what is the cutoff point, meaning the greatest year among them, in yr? 426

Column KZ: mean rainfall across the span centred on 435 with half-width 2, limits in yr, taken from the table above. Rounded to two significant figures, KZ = 26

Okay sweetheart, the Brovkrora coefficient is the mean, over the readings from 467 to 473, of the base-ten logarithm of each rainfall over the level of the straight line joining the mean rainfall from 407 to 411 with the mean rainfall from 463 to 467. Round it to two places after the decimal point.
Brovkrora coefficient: -0.01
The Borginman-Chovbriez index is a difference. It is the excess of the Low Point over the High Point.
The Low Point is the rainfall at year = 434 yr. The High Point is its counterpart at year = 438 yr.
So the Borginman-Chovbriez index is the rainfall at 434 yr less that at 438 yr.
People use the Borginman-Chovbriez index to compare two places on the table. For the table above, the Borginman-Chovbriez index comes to 12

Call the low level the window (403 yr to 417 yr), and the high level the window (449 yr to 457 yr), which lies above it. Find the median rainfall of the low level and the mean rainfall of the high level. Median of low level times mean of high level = 849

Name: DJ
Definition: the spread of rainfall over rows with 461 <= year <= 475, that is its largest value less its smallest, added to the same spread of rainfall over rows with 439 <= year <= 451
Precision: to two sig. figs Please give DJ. 24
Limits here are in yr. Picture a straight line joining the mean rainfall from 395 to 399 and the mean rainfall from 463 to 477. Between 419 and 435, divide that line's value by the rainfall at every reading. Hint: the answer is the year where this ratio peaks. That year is 420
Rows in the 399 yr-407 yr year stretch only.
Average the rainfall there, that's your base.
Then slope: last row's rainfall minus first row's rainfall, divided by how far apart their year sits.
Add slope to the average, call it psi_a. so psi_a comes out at 26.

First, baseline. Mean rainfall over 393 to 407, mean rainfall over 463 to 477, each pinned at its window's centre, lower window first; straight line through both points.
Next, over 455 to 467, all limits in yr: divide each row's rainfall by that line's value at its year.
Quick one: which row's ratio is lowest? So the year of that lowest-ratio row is 464 yr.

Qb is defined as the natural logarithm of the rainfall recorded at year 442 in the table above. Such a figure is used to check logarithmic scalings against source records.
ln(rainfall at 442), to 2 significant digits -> 3.3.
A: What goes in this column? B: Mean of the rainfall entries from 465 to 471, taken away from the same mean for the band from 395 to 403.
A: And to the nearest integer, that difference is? -10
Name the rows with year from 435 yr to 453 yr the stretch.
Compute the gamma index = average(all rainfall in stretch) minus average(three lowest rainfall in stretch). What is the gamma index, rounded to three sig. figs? 11.4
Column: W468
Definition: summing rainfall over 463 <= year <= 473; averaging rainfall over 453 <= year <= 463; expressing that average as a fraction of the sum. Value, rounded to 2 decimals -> 0.20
